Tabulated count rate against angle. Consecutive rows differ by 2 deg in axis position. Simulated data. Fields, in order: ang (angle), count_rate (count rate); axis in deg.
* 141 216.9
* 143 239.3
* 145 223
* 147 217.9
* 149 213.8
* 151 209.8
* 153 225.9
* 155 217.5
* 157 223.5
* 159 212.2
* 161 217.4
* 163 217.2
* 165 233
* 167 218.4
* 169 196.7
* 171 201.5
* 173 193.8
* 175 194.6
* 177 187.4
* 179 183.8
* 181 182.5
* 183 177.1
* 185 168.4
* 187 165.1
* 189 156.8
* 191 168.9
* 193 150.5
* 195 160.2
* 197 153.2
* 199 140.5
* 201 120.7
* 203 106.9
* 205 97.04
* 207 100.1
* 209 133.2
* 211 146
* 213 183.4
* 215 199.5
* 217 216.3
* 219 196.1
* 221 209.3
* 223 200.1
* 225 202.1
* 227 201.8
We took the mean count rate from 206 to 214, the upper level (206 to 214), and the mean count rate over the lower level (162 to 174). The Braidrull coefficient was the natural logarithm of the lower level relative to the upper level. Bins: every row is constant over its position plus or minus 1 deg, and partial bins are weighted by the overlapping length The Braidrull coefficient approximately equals 0.40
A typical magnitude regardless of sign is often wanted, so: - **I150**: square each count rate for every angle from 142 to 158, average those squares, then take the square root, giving 221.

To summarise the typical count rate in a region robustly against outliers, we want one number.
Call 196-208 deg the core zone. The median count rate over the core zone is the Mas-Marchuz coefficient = 114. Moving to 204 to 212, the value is 117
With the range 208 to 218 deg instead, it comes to 183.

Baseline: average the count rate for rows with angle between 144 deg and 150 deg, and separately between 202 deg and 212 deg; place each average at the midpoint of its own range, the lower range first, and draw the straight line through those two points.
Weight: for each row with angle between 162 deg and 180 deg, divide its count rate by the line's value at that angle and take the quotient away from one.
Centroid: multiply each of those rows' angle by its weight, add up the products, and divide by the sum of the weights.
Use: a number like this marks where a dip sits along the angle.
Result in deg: 170.2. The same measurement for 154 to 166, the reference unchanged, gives 161.4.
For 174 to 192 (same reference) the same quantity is 182.8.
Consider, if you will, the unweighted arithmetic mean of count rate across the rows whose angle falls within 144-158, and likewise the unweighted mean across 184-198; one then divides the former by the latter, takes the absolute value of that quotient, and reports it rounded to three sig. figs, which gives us 1.36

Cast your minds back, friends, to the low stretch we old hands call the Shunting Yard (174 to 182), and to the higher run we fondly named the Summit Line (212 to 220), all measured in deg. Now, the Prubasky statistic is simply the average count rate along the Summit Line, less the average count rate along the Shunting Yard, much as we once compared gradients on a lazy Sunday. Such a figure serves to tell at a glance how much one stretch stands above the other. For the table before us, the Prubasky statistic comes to 12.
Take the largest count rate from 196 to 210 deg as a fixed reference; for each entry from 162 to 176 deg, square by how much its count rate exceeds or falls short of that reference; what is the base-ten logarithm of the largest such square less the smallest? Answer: 3.67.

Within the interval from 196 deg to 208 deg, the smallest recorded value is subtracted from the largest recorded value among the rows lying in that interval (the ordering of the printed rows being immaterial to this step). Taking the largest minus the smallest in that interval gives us 56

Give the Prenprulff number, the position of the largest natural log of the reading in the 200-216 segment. 215 deg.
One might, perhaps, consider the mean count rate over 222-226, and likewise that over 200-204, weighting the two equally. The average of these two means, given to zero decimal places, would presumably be 157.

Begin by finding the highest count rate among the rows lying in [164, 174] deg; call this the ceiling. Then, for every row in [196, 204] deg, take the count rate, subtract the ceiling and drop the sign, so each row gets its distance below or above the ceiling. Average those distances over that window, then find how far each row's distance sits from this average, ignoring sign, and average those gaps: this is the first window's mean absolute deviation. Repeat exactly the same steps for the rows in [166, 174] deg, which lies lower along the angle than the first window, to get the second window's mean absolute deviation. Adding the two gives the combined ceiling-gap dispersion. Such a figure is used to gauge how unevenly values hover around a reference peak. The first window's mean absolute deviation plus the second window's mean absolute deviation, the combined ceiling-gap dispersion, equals 24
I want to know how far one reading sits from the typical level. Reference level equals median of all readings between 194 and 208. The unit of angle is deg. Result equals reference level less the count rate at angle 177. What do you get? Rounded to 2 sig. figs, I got -67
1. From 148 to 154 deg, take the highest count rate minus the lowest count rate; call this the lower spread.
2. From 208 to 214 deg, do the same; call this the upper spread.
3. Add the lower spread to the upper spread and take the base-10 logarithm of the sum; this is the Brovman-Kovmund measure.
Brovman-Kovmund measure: 1.82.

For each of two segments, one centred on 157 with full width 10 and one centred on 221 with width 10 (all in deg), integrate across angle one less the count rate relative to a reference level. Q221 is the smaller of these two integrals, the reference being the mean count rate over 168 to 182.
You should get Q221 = -1.45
